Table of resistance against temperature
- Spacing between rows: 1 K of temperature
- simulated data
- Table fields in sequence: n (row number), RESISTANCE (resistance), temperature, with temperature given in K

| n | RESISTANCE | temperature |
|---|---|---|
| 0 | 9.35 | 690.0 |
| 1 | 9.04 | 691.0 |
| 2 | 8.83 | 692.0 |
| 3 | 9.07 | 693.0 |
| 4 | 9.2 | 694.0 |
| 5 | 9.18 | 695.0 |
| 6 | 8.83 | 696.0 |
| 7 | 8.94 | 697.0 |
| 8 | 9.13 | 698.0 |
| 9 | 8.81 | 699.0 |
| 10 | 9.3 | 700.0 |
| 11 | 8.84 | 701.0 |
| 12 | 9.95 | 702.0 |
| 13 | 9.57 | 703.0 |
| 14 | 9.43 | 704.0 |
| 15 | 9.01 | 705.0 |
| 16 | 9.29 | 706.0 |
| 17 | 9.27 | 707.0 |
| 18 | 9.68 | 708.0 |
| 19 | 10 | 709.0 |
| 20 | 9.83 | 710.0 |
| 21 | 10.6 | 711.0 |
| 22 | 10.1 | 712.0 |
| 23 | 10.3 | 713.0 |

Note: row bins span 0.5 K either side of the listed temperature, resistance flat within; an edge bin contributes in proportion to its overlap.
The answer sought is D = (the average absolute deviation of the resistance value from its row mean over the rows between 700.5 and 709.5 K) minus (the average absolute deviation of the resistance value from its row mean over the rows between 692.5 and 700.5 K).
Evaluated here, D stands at 0.16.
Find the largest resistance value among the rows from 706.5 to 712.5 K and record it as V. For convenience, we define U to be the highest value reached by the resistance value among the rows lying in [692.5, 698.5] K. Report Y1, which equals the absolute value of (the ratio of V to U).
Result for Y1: 1.15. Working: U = 9.2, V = 10.6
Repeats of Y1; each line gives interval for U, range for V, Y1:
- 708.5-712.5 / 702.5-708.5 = 0.91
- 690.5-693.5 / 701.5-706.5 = 1.10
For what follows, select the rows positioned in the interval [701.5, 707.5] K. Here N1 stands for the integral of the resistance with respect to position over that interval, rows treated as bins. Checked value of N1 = 57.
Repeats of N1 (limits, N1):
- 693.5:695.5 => 18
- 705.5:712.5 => 69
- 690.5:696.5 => 54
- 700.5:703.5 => 28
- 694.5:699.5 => 45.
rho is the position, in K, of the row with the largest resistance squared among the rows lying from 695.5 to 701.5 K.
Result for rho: 700.0 K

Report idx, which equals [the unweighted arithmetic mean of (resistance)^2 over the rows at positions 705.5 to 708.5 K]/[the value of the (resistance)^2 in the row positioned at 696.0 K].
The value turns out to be 1.14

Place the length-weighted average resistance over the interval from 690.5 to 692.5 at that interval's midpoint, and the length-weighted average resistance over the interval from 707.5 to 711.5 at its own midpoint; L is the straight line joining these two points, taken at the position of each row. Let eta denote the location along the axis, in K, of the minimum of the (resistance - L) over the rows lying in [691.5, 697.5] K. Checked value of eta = 696.0 K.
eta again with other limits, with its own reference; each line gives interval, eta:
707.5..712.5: 708.0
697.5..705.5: 705.0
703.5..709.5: 705.0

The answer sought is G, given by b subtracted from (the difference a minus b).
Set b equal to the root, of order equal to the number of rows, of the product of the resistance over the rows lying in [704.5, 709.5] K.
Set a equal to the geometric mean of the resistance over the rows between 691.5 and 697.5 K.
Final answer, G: -9.9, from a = 9.0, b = 9.4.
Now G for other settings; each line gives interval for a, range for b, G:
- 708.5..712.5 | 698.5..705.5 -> -8.4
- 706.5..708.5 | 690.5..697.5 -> -8.6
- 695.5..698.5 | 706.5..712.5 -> -10.8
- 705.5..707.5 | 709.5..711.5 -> -11.1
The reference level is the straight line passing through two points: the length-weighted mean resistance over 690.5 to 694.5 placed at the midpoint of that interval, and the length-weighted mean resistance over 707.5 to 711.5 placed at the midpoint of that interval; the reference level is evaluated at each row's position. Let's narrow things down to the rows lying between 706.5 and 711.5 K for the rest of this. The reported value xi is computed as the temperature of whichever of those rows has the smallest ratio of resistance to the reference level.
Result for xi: 707.0 K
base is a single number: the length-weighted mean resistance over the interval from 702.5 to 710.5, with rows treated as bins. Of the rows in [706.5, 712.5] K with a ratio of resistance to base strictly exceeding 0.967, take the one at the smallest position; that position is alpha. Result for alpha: 707.0 K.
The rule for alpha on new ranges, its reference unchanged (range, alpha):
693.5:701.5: 694.0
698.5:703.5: 700.0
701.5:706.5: 702.0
